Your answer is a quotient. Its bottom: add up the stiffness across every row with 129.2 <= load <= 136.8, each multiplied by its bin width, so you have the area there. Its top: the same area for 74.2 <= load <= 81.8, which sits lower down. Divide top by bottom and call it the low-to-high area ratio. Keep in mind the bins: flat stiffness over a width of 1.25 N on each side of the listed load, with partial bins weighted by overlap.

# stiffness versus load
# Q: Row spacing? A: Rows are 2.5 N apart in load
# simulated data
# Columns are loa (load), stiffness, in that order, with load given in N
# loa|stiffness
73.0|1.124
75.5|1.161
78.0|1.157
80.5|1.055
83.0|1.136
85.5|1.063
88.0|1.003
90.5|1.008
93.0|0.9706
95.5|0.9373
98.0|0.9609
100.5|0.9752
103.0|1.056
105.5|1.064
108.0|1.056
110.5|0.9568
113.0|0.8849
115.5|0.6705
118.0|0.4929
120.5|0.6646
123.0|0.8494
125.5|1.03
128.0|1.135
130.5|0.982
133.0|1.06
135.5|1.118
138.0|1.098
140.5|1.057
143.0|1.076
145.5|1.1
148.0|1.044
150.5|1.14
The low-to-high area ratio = 1.07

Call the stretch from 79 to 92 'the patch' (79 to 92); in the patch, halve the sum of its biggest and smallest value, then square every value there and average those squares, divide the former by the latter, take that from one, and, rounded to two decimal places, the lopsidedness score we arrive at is 0.04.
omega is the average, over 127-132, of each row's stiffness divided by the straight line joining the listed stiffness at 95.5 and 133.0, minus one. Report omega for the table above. 0.01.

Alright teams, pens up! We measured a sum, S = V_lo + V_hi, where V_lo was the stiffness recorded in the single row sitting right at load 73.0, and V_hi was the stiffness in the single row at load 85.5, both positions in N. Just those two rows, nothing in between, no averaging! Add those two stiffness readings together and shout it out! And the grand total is 2.19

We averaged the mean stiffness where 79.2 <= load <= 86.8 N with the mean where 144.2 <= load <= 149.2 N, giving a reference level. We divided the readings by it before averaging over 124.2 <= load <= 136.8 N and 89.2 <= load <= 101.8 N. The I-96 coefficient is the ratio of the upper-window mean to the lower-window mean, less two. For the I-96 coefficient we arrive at -0.90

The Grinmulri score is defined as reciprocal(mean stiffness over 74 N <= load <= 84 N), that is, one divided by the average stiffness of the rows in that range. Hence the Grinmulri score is 0.887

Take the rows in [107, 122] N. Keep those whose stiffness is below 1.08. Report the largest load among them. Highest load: 120.5 N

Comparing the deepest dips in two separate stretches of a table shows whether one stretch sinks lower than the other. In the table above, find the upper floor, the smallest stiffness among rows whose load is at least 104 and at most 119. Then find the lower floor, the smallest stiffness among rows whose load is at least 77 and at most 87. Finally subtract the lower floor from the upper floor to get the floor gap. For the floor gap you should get -0.56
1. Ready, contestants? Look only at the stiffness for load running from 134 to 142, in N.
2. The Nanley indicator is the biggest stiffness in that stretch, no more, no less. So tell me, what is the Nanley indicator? 1.118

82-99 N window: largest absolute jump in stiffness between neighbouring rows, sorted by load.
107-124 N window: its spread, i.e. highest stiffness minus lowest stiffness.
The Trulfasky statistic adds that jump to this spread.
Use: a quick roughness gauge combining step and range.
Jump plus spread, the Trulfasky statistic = 0.64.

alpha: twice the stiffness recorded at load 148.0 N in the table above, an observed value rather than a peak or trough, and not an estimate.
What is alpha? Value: 2.09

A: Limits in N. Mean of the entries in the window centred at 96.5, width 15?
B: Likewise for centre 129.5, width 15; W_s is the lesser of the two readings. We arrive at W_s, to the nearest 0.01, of 0.98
